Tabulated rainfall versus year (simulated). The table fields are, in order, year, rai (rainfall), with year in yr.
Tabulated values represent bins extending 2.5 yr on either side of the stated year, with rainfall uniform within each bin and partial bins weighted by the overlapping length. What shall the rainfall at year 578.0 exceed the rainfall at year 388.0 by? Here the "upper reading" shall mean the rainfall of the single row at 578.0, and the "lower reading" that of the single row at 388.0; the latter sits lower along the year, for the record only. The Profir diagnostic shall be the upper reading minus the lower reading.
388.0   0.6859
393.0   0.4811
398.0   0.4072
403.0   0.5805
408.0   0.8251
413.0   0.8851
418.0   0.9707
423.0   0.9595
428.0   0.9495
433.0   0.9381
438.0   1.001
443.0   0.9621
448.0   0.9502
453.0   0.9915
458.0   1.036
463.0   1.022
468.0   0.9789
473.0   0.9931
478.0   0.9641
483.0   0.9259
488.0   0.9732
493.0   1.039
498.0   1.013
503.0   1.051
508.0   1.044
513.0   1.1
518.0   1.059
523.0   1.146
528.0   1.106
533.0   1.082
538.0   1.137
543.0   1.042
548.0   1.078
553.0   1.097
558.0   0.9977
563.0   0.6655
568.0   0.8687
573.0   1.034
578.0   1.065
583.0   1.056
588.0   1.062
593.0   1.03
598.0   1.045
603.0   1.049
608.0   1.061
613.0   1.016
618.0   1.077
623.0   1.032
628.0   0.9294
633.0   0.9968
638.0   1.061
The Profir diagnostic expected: 0.38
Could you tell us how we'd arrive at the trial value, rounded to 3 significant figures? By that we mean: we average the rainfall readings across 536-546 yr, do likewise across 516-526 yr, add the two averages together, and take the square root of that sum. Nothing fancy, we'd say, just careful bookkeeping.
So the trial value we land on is 1.48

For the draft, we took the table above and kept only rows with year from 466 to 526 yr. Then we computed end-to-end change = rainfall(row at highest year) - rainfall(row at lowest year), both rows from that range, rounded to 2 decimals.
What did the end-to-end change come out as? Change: 0.17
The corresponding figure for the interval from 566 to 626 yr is 0.16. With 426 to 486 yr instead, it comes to -0.02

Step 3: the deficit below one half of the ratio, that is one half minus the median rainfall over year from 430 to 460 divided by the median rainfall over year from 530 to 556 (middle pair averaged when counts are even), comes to -0.403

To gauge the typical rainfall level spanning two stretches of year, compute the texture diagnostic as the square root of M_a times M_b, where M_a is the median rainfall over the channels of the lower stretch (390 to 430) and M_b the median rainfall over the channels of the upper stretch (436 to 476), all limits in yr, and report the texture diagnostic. 0.92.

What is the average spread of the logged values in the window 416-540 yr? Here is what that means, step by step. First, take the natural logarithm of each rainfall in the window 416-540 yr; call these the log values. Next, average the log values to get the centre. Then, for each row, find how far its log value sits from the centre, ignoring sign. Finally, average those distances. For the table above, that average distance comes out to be 0.05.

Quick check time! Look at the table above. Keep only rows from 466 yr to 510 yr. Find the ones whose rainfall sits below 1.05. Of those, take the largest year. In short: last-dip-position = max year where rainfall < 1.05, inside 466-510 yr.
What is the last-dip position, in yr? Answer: 508.0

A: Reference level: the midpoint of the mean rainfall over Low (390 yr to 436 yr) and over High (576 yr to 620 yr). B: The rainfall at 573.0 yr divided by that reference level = 1.13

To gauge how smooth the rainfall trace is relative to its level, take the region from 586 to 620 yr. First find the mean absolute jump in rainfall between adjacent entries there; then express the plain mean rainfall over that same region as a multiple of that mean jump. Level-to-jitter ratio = 37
